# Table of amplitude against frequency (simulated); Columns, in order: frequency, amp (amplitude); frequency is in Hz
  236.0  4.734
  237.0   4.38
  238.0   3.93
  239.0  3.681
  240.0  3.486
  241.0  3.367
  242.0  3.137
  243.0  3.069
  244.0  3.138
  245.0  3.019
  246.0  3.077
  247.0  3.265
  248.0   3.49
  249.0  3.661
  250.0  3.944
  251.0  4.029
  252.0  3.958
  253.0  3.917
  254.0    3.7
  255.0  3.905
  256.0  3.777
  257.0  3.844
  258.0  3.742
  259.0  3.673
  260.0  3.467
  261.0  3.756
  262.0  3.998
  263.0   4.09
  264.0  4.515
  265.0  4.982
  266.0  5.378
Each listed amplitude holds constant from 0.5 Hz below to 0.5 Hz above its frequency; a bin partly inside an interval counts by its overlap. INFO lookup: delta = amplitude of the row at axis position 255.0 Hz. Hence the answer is 3.905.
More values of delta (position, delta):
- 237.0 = 4.38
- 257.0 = 3.844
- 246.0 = 3.077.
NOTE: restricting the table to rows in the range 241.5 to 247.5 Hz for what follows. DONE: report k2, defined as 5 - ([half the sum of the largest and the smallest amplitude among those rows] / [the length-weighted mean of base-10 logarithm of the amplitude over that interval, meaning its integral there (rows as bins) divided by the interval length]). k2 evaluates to -1.4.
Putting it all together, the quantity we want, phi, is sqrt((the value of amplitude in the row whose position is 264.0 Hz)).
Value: 2.12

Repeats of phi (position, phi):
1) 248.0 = 1.87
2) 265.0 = 2.23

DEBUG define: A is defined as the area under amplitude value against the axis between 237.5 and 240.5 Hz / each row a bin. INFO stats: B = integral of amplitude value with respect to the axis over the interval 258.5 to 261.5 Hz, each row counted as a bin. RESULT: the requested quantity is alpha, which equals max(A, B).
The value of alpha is 11.1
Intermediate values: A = 11.1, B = 10.9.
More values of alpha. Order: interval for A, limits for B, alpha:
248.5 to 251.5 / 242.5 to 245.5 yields 11.6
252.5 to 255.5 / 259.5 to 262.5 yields 11.5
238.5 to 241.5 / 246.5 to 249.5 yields 10.5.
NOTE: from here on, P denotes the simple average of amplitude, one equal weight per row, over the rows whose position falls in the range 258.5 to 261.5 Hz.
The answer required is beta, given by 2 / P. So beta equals 0.55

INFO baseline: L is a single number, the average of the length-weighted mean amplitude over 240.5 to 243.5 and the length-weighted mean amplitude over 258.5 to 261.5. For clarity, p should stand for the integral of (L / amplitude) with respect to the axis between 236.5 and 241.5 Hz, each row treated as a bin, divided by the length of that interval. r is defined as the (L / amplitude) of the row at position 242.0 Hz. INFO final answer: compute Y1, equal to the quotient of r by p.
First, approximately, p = 0.913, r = 1.09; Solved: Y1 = 1.19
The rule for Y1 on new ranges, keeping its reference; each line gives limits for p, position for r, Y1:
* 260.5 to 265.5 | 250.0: 1.07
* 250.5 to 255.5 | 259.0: 1.06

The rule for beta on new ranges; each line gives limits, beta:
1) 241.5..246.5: 0.65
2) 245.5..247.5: 0.63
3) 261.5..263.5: 0.49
